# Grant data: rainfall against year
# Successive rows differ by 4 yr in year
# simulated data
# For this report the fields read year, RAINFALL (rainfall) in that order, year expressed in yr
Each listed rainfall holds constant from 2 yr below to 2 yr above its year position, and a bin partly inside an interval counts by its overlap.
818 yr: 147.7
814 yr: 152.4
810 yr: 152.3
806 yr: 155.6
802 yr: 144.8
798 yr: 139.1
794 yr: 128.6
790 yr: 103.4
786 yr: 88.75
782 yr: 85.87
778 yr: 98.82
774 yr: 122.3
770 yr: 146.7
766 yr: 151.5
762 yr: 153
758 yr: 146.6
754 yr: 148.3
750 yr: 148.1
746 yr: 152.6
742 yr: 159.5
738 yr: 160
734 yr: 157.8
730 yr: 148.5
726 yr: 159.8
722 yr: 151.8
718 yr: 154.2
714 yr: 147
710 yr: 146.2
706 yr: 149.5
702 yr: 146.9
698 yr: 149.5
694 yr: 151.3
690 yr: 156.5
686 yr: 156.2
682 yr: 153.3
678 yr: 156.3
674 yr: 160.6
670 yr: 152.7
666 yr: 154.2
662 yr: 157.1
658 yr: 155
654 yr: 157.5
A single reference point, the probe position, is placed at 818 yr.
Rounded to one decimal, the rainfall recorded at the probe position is 147.7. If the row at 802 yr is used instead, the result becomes 144.8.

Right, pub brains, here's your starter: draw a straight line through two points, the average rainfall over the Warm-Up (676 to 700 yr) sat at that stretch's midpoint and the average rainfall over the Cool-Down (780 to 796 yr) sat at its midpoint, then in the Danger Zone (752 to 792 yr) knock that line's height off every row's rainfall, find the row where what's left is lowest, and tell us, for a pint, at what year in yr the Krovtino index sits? 782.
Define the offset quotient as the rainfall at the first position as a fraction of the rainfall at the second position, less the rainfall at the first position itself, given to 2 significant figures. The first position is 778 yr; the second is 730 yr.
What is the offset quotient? -98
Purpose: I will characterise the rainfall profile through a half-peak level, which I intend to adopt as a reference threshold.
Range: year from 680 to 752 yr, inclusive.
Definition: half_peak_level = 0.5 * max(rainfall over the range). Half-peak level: 80.0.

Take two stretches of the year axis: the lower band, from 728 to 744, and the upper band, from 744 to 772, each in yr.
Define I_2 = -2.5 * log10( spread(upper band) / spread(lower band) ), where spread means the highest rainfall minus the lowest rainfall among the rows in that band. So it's 0.6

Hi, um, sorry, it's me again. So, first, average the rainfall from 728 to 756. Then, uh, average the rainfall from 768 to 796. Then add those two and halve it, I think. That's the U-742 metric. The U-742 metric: 132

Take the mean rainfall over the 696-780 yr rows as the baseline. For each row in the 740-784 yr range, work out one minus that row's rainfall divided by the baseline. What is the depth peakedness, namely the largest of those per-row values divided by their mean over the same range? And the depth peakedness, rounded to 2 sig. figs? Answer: 6.2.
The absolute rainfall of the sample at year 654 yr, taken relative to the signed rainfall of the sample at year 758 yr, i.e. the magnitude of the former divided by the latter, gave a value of 1.07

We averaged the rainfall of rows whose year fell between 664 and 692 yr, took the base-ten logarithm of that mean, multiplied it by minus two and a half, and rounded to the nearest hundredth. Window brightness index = -5.48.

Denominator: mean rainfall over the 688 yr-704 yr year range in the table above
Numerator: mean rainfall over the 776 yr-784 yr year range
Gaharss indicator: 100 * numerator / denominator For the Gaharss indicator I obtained 61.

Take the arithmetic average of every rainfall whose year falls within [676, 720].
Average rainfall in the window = 152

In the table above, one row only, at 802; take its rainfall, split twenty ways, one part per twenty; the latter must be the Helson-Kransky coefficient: 7.2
